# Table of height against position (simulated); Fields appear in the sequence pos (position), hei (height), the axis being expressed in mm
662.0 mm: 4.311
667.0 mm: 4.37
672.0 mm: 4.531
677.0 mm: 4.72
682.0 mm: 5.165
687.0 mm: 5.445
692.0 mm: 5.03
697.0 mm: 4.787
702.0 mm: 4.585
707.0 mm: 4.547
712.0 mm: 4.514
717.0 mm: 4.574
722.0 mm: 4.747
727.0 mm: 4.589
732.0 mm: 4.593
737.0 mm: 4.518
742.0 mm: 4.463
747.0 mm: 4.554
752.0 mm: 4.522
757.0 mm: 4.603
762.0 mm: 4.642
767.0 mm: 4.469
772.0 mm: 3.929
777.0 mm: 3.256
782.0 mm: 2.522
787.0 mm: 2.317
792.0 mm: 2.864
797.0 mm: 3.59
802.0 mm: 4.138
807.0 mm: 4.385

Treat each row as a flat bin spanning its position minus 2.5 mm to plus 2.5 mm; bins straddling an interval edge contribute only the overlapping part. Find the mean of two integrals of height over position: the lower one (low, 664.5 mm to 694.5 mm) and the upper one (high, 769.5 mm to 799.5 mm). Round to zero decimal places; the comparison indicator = 119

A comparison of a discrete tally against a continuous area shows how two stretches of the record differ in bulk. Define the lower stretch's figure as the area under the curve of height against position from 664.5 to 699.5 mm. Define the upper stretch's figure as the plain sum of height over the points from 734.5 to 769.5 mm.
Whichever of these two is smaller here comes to 32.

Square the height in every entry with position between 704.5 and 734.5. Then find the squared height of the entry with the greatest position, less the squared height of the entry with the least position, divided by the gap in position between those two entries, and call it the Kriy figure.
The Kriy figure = 0.02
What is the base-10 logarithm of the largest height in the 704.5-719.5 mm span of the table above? 0.660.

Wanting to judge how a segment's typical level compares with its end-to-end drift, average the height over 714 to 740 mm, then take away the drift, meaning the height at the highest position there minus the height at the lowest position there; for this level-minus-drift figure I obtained 4.66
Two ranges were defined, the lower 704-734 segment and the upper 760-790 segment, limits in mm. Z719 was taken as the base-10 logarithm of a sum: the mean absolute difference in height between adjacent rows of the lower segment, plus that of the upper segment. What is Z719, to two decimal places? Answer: -0.26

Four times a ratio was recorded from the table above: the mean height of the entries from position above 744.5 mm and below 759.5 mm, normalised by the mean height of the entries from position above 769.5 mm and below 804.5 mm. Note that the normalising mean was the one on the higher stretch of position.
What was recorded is 5.6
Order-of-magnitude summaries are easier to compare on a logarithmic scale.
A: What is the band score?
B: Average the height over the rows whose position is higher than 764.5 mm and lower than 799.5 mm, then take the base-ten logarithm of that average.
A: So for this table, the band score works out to 0.516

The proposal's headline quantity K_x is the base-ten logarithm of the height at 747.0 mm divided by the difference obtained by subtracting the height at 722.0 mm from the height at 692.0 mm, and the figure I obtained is 1.2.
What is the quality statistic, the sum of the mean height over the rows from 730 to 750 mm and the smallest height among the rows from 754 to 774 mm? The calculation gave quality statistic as 8.5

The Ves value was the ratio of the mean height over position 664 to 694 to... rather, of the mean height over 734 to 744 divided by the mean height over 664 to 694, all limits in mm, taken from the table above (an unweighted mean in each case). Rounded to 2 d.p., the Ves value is 0.92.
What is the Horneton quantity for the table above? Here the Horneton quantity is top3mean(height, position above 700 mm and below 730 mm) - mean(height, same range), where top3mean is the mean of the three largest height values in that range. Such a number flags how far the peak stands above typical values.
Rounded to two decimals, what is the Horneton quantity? 0.05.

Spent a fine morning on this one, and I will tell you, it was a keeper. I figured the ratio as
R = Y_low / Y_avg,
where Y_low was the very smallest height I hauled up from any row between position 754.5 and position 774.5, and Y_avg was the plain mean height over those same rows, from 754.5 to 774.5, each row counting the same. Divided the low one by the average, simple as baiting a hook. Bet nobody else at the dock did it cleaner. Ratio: 0.891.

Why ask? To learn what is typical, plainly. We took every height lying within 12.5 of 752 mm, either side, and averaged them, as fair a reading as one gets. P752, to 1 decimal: 4.6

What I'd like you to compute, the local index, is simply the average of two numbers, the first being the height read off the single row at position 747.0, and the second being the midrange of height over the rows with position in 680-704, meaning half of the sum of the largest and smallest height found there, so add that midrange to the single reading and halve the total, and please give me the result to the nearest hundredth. 4.78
